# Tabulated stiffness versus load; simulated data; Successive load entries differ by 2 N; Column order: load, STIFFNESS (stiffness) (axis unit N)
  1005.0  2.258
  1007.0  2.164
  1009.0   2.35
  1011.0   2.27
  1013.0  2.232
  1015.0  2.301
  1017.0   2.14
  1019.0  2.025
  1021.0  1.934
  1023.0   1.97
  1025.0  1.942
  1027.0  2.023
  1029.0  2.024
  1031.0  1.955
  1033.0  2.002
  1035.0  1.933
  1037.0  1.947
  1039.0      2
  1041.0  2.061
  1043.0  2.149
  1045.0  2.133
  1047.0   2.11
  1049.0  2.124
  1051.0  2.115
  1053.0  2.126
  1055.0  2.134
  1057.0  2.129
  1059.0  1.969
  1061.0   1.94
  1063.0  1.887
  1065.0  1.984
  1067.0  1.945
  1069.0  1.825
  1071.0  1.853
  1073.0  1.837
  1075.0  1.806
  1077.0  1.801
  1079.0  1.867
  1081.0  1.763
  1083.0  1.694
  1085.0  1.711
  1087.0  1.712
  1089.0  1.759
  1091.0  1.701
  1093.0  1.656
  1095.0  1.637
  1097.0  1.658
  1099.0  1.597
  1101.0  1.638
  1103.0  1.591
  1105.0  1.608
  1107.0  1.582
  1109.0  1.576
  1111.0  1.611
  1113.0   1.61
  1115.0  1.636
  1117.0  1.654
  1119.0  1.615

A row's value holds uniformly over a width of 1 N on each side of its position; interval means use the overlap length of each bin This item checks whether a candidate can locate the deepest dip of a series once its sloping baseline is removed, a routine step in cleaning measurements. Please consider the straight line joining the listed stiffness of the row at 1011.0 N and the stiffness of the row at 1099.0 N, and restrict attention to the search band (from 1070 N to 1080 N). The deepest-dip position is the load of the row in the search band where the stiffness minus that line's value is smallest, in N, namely 1075.0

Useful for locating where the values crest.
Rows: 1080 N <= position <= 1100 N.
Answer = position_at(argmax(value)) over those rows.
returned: 1081.0 N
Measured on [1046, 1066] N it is 1055.0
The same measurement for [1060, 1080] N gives 1065.0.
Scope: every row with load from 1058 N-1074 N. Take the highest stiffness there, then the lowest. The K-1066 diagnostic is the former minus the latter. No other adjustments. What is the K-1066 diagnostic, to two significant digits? 0.16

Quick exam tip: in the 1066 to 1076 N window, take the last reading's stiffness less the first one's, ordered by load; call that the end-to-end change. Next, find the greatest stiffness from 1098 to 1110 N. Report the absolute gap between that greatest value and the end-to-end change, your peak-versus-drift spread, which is 1.78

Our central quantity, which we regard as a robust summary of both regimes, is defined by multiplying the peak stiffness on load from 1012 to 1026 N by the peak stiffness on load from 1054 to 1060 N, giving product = 4.91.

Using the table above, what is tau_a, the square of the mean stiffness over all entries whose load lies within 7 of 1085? 3.0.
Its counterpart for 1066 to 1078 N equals 3.4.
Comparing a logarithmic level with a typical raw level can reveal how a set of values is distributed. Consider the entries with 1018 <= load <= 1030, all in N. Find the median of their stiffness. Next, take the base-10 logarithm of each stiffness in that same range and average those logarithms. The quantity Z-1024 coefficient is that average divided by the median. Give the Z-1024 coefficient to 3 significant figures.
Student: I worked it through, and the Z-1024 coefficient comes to 0.149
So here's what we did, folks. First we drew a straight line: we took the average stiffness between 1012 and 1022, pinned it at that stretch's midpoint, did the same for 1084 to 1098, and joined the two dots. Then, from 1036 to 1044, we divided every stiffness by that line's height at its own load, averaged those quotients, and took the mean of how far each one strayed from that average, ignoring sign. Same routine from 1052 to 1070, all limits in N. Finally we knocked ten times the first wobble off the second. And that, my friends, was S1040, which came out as -0.35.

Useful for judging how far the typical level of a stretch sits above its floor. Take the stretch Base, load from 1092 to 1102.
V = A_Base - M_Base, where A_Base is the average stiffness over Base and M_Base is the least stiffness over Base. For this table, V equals 0.04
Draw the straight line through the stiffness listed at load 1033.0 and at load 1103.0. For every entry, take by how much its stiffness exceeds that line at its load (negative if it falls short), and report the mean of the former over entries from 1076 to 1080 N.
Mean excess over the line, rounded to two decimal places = 0.10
